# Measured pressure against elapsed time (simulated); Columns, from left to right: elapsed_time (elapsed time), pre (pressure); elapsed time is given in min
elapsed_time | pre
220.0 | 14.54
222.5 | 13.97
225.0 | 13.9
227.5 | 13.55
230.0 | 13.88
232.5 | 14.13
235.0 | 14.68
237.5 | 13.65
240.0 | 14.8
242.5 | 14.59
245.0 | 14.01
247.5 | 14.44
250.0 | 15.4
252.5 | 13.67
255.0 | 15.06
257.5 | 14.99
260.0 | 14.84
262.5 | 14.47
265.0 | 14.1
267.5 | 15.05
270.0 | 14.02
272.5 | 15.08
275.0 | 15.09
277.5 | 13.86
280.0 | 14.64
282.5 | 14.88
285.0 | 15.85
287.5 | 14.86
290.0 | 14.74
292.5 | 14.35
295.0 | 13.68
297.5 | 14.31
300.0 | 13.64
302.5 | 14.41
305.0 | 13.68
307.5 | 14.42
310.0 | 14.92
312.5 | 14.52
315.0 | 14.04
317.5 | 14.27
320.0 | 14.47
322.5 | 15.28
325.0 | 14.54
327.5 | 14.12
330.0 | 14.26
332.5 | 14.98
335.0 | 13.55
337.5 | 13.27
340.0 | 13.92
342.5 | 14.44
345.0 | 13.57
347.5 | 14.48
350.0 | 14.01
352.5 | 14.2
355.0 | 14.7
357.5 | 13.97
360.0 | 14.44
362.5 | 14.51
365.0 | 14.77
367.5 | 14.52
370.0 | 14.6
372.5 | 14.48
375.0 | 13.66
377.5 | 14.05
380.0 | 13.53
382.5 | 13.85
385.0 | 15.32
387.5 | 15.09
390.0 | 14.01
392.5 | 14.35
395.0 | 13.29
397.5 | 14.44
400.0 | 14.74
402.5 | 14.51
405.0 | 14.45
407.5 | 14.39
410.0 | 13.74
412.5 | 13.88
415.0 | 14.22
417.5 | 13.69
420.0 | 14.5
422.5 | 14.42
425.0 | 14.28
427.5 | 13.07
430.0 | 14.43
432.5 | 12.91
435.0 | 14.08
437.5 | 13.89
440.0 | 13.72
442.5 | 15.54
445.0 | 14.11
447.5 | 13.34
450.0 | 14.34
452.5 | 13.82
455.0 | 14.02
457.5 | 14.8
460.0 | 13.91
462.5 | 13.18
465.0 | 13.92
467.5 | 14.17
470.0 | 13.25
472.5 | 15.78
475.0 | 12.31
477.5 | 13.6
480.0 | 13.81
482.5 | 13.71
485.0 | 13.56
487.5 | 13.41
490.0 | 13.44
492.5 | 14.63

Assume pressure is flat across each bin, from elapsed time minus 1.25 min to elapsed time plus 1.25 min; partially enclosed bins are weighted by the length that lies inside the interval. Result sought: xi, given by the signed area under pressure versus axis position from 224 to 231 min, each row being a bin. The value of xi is 96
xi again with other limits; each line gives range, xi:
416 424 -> 114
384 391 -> 104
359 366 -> 102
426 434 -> 108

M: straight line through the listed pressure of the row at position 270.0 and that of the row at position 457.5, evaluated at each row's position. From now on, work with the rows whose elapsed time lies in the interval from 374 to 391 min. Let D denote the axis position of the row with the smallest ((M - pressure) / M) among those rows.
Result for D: 385.0 min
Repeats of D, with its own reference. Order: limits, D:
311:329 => 322.5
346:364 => 355.0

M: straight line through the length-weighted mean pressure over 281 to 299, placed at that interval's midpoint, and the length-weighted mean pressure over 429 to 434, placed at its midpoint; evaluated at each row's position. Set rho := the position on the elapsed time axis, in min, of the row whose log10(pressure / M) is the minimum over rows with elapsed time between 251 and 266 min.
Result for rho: 252.5 min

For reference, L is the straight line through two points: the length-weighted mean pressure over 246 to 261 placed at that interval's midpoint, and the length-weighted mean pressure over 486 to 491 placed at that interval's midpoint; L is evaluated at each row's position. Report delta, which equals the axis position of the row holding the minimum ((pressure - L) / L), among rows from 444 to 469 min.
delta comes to 462.5 min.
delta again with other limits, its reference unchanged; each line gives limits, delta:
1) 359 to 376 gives 375.0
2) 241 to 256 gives 252.5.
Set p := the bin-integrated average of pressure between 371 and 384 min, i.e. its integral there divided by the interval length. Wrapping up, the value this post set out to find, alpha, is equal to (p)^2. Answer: 195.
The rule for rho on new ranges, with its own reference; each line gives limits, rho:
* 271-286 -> 277.5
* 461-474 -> 462.5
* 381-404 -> 395.0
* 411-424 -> 417.5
